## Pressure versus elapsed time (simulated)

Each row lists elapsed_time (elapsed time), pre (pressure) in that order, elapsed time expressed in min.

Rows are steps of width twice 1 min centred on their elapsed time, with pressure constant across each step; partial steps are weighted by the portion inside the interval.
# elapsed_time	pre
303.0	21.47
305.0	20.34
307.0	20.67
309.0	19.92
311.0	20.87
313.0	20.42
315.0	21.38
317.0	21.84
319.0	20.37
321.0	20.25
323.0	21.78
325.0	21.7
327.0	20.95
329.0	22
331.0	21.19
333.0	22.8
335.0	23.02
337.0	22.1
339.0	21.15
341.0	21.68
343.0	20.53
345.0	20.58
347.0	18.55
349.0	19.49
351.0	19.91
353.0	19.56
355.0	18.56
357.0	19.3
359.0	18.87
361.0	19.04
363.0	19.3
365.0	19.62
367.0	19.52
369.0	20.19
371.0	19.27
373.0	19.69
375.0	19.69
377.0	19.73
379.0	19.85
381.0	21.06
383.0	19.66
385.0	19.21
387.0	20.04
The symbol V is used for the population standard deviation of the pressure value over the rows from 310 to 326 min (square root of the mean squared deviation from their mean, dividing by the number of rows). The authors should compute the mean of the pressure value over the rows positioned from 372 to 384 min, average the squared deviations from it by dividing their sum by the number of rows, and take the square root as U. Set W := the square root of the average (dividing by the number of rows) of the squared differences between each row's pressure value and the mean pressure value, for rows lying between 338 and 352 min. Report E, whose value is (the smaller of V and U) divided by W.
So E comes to 0.5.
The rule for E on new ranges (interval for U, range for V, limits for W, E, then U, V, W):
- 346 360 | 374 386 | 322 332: 1.2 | 0.49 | 0.57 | 0.39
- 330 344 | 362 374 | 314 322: 0.5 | 0.84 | 0.31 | 0.67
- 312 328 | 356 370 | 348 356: 0.8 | 0.63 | 0.40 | 0.50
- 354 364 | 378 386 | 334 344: 0.3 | 0.28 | 0.68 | 0.85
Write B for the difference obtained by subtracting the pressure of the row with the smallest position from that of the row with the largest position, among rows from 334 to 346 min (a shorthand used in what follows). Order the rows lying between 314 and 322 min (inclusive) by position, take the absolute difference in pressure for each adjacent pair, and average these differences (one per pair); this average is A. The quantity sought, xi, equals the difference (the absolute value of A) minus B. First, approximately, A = 0.68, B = -2.4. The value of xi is 3.1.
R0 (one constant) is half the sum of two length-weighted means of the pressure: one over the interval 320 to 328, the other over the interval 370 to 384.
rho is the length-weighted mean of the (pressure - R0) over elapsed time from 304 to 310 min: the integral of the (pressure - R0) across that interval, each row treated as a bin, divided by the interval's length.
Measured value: -0.2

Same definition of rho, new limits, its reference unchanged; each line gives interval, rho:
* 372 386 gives -0.7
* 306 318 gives 0.3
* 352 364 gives -1.4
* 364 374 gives -0.9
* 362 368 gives -1.0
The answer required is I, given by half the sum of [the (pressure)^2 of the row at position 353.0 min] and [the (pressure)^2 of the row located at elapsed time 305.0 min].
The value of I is 398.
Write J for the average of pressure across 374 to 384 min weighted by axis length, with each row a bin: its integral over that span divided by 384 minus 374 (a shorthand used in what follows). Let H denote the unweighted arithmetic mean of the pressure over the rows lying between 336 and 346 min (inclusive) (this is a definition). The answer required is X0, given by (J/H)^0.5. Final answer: 0.97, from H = 21.2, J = 20.0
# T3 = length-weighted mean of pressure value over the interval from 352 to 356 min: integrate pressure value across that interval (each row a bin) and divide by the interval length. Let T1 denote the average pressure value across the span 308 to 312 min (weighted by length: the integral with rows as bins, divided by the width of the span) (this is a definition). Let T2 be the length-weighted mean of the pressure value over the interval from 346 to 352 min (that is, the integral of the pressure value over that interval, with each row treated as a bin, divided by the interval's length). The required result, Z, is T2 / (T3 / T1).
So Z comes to 20.7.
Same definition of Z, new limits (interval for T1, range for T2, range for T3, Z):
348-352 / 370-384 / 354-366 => 20.5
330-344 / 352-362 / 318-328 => 19.8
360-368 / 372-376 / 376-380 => 19.3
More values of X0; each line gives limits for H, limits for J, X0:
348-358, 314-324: 1.04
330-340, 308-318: 0.97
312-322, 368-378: 0.97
